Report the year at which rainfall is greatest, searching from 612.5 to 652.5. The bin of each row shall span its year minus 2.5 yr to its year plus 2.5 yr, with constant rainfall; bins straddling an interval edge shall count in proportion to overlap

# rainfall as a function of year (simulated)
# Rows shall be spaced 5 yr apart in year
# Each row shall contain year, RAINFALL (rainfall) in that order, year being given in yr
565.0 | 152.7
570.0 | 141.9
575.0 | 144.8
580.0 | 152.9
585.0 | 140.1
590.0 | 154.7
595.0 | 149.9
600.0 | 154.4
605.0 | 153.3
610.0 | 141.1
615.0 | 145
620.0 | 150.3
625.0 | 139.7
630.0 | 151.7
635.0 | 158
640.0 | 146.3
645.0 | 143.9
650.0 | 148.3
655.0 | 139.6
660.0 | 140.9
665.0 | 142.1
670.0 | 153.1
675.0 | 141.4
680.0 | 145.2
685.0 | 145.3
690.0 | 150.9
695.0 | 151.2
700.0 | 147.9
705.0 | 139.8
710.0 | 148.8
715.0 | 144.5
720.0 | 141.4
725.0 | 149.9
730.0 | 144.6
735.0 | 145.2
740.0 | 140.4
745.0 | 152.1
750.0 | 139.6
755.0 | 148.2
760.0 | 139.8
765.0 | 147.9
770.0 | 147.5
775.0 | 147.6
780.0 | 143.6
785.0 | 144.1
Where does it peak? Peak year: 635.0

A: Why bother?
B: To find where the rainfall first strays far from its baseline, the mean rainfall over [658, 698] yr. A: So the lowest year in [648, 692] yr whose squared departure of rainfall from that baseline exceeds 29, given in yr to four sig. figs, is 655.0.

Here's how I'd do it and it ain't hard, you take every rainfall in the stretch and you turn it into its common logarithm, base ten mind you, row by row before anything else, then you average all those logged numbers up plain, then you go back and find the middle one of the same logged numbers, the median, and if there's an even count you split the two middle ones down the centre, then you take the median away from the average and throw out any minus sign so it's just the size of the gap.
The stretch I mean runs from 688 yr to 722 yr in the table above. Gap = 0.005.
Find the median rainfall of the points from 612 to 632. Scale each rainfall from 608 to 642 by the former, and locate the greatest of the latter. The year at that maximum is 635.0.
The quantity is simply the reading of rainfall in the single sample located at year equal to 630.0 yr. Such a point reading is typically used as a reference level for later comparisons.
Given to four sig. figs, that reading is 151.7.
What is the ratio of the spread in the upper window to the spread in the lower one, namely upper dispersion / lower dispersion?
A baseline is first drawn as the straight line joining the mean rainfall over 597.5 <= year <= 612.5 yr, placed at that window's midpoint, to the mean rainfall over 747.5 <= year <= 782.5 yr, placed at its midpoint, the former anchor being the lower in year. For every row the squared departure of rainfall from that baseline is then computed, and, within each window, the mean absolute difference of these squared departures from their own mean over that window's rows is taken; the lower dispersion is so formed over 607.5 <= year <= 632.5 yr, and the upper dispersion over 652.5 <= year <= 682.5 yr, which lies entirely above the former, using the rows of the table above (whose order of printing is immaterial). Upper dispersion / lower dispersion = 0.473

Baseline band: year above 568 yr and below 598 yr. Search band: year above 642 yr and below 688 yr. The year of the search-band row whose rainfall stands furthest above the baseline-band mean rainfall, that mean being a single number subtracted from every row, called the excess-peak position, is 670.0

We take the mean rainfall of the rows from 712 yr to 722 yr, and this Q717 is 143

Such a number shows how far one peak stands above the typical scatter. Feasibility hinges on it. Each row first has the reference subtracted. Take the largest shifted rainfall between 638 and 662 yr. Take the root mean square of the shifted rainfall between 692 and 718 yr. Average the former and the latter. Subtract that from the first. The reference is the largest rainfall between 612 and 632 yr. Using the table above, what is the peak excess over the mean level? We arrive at -5.0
